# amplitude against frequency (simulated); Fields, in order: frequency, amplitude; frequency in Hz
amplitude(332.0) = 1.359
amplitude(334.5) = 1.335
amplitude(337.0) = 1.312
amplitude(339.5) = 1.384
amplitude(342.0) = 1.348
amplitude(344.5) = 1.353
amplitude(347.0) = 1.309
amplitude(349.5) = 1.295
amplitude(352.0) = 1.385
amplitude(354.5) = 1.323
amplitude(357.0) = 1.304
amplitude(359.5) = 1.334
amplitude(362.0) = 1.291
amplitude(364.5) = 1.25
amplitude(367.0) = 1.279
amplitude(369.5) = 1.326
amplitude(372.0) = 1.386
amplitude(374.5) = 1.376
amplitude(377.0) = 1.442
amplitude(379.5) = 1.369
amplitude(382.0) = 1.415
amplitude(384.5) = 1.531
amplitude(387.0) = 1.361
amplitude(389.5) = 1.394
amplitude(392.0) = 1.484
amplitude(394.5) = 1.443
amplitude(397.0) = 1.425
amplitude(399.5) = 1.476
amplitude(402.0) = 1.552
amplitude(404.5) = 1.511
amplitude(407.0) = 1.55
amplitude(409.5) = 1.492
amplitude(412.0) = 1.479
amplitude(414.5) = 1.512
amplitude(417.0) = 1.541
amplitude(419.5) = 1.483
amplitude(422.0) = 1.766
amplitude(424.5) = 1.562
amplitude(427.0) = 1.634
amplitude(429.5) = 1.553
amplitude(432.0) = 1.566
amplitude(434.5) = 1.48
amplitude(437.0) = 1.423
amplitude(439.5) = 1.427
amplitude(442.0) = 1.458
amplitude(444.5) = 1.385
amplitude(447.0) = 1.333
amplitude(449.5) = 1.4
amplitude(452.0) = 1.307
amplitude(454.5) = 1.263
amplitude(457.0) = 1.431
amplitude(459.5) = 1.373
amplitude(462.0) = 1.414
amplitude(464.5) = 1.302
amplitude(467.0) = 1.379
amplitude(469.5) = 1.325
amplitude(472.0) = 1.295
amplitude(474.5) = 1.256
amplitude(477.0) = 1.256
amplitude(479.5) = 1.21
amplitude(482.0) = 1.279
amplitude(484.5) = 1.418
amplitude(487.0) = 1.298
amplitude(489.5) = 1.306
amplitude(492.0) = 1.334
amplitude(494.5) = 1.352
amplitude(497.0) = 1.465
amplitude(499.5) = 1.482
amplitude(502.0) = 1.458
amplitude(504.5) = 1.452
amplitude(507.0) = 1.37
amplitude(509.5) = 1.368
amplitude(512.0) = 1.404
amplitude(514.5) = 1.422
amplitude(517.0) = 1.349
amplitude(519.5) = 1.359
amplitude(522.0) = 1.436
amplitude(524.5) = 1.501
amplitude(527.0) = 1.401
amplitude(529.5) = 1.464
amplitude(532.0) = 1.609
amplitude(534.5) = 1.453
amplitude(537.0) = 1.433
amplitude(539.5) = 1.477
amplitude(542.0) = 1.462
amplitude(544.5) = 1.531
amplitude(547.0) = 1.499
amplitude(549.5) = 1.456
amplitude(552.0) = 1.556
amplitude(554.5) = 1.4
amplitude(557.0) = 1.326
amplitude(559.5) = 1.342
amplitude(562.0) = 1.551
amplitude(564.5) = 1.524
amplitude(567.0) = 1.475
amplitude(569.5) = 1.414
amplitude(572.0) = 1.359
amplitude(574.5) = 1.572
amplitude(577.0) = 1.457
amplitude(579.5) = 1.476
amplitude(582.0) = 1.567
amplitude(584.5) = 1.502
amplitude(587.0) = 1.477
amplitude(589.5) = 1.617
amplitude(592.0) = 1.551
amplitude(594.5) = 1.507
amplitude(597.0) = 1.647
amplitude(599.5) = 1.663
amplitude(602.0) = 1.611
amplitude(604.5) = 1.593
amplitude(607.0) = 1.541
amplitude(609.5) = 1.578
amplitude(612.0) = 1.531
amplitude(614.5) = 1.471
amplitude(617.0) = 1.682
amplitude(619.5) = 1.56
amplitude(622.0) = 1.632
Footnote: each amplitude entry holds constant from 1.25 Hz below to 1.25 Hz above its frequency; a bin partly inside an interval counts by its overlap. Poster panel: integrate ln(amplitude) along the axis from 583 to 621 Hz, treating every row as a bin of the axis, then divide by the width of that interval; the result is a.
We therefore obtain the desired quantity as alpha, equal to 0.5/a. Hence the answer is 1.1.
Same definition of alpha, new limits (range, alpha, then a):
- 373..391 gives 1.4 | 0.345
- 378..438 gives 1.2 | 0.404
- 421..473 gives 1.4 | 0.355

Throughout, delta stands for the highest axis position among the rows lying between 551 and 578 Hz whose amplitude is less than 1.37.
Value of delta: 572.0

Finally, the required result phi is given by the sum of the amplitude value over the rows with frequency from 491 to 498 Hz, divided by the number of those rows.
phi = 1.38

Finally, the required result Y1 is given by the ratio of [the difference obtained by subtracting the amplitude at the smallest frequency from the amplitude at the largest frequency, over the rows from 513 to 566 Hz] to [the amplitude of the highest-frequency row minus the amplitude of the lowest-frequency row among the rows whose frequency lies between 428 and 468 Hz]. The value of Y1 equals -0.6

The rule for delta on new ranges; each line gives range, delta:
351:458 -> 454.5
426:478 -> 477.0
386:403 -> 387.0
